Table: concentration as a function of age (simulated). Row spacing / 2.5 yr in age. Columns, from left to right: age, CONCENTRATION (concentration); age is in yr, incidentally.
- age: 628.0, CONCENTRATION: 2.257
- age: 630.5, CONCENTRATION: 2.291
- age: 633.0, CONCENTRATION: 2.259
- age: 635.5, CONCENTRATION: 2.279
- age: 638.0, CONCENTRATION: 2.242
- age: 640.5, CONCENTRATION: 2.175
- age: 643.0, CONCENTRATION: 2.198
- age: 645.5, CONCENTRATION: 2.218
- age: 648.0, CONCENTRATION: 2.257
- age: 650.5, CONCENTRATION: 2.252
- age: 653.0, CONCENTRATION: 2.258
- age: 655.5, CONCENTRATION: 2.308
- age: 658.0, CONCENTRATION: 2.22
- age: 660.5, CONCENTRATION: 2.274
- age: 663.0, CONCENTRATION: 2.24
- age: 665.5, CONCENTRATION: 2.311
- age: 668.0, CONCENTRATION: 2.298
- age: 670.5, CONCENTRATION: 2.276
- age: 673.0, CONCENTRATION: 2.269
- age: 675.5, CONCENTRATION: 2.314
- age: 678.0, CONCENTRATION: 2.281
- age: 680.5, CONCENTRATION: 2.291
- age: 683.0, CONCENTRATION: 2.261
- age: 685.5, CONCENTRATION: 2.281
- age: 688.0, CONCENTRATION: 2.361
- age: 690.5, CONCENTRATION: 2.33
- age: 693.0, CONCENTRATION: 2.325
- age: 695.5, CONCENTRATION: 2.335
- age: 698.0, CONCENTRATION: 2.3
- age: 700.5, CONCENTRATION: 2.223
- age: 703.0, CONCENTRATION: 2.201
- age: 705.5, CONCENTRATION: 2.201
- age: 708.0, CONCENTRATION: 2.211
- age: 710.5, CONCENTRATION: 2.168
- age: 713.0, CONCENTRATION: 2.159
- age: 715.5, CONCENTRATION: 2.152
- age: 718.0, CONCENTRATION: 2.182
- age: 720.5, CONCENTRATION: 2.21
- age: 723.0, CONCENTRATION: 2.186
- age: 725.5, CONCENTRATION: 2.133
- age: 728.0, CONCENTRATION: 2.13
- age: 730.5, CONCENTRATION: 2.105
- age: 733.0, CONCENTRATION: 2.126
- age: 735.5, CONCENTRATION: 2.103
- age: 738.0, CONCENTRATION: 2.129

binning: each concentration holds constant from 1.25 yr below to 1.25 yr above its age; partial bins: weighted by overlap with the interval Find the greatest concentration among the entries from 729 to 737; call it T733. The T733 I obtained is 2.126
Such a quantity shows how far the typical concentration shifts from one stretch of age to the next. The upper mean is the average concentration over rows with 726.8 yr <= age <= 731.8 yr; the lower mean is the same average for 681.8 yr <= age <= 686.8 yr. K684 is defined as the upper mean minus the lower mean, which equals -0.15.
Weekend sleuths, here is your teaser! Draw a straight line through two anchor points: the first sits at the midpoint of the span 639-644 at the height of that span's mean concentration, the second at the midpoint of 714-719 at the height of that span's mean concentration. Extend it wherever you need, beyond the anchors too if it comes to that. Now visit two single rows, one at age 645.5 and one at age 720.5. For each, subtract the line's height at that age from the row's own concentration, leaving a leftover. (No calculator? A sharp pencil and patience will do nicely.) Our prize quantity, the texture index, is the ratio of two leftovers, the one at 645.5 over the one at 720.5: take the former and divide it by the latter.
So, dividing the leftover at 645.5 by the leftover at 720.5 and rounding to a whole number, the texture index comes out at 1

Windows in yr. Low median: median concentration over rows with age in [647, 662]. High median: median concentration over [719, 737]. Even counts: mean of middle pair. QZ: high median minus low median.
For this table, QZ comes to -0.13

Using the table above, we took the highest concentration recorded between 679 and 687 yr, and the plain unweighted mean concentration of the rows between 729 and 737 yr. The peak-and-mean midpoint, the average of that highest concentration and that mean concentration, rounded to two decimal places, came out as 2.20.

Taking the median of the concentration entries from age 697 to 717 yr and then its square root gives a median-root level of 1.48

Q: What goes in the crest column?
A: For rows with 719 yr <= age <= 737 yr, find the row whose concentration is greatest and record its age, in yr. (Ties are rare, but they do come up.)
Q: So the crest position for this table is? 720.5 yr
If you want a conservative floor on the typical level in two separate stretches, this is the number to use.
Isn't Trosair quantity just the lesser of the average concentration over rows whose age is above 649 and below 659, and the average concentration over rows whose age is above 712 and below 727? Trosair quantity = 2.17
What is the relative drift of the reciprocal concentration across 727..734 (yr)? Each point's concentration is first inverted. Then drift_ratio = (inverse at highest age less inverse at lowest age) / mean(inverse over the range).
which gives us 0.002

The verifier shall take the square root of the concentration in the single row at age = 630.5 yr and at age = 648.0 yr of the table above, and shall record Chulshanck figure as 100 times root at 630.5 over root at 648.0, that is 100.8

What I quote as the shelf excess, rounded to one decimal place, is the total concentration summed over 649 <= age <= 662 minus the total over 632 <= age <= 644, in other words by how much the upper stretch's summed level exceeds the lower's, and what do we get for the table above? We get 0.2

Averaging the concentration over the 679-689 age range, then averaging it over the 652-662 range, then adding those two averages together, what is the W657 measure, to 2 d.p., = 4.56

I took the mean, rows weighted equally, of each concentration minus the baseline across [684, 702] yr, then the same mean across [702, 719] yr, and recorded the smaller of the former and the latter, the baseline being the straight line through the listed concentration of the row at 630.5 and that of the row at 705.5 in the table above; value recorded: -0.013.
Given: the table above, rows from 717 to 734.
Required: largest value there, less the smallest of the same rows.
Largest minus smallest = 0.105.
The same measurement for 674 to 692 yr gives 0.100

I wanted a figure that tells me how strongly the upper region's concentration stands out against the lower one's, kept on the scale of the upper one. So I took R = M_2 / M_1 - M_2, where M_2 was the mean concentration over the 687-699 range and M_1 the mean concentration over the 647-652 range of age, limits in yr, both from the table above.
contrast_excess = -1.30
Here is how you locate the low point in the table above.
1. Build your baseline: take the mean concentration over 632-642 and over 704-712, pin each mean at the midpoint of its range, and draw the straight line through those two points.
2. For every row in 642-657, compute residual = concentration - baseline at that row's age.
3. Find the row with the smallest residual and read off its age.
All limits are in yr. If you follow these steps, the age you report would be 643.0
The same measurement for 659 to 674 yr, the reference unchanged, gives 663.0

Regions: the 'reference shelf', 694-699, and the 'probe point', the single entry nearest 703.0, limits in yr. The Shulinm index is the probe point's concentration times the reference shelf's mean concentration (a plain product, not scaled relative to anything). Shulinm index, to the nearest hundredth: 5.10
